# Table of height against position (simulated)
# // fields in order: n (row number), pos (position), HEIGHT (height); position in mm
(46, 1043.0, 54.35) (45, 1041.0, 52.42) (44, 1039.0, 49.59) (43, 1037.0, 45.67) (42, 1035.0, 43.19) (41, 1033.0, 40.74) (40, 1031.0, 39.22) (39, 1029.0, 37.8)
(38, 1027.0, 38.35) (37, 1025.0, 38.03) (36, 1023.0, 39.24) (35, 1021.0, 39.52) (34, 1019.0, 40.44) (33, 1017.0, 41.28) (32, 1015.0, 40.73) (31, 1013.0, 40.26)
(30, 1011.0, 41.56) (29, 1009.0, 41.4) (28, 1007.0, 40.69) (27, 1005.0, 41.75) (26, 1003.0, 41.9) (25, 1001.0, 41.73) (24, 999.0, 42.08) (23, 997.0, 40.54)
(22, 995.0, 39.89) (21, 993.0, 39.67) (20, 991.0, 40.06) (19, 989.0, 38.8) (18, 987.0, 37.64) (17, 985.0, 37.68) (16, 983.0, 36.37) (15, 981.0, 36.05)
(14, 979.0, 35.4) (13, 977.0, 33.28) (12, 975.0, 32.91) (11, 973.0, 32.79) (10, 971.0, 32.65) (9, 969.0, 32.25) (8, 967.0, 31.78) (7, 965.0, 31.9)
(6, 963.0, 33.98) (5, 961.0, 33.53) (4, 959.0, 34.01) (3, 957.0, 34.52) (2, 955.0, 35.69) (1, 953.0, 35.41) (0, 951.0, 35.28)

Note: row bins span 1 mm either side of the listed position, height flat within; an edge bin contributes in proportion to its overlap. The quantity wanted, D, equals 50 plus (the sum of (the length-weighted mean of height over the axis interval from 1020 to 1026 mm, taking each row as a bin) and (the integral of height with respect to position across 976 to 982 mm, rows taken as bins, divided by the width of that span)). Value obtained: 124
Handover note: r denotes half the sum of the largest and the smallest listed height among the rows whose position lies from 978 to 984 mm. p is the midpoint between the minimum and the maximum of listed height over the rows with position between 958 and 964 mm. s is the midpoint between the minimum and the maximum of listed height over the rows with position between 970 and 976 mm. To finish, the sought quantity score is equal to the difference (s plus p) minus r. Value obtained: 31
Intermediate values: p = 34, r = 36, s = 33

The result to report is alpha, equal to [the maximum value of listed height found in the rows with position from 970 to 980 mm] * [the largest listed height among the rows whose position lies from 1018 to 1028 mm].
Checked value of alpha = 1432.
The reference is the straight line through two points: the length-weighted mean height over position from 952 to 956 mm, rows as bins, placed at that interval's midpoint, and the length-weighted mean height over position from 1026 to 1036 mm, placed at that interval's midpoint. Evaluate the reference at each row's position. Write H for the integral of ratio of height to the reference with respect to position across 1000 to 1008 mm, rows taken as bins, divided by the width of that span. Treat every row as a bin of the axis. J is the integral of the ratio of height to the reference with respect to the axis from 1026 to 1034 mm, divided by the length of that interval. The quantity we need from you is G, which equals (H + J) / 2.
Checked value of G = 1.03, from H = 1.08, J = 0.98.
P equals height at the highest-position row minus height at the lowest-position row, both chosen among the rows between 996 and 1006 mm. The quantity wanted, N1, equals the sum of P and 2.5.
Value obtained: 3.7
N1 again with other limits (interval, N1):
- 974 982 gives 5.6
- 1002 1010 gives 2.0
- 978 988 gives 4.7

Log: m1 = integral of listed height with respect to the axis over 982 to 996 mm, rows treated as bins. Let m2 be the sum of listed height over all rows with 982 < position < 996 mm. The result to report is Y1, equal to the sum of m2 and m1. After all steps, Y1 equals 810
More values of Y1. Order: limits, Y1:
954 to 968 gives 706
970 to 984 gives 718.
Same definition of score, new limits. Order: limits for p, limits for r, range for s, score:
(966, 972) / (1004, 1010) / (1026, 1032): 30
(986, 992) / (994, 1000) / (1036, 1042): 47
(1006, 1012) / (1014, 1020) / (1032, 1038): 43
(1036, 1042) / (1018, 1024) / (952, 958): 44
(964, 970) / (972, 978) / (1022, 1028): 38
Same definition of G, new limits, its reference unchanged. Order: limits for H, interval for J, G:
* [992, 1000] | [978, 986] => 1.02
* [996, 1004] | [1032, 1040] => 1.10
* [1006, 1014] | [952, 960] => 1.02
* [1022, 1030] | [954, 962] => 0.97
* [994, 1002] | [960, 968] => 0.99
